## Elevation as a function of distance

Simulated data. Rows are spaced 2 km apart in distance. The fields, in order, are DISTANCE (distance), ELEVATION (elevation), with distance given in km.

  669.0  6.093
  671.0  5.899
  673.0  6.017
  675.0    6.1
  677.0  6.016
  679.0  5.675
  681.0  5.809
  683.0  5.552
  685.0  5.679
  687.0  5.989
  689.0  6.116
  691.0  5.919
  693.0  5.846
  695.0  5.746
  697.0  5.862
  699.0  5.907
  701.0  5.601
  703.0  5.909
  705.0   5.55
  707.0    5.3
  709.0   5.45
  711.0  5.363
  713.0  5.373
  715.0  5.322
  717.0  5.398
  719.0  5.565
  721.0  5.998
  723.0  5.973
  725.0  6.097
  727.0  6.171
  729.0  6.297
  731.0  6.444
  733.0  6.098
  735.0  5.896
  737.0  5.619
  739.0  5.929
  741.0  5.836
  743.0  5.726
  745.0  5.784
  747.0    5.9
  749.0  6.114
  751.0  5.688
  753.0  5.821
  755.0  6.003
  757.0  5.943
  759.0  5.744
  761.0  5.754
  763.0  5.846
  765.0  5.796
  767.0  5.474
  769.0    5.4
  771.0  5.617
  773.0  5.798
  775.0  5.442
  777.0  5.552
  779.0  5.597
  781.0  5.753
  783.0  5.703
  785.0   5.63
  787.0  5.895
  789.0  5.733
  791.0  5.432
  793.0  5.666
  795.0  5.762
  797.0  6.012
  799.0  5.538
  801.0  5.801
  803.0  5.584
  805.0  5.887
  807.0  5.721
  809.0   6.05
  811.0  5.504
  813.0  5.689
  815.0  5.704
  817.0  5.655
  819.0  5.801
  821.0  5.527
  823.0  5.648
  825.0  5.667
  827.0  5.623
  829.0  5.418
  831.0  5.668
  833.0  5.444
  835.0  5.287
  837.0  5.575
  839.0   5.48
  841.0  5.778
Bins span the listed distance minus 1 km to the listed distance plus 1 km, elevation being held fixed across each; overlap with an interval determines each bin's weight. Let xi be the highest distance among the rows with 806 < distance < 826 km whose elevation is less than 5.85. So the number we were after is 825.0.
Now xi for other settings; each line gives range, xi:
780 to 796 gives 795.0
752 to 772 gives 771.0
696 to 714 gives 713.0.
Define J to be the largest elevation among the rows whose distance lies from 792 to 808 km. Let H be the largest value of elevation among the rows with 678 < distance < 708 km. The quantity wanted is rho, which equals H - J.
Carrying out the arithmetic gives 0.1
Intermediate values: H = 6.116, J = 6.012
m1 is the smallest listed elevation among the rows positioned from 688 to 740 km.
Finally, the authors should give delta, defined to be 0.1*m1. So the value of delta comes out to 0.530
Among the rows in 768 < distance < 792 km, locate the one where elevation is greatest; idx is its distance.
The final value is 787.0 km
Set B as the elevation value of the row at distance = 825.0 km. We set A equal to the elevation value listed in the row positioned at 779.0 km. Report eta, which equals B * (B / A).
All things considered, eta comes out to 5.7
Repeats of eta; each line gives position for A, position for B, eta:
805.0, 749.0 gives 6.3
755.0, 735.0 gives 5.8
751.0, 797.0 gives 6.4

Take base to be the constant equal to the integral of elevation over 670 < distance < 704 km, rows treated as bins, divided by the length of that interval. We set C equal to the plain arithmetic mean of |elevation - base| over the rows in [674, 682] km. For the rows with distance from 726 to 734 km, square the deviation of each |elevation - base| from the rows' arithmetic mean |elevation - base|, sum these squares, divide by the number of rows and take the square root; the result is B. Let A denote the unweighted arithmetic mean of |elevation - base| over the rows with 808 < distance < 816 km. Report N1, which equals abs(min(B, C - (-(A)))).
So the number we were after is 0.13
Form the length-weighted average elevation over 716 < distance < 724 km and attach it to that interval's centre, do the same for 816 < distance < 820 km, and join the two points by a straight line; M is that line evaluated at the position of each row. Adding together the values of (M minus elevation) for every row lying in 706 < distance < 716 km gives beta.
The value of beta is 1.86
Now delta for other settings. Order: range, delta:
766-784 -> 0.540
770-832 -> 0.542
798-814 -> 0.550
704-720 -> 0.530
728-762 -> 0.562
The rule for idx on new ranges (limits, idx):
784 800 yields 797.0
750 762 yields 755.0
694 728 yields 727.0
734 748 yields 739.0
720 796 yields 731.0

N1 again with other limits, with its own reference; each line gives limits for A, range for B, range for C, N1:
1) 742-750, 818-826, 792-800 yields 0.10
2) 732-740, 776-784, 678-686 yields 0.08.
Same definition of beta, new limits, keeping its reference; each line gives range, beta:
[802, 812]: -0.10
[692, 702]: -0.29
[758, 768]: 0.04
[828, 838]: 1.24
